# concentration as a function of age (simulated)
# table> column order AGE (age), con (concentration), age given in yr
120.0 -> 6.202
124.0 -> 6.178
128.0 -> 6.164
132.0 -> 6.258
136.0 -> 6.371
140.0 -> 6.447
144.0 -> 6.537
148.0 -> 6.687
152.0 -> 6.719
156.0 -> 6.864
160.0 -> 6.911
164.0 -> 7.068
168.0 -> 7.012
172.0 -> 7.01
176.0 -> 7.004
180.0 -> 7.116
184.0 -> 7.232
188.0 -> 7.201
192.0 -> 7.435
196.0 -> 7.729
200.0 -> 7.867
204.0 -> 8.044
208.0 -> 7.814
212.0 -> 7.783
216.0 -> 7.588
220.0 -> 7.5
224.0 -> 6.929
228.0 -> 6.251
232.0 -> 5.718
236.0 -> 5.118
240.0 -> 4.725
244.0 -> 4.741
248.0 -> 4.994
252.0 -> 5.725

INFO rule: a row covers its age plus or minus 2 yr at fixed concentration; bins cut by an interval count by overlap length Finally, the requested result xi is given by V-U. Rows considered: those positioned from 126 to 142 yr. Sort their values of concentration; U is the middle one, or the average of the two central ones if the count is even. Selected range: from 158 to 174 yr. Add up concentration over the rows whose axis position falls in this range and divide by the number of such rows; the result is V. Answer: 1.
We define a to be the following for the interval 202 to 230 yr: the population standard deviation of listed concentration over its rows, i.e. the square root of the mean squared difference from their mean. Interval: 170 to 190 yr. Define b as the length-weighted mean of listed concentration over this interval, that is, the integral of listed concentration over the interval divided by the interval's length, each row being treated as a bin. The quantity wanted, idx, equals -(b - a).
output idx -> -6.54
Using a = 0.6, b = 7.1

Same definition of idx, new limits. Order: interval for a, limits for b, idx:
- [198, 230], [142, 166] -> -6.24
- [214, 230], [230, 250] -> -4.52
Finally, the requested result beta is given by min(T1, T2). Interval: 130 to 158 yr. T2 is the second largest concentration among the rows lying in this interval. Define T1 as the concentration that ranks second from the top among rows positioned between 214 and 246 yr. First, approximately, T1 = 7.5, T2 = 6.719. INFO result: 6.7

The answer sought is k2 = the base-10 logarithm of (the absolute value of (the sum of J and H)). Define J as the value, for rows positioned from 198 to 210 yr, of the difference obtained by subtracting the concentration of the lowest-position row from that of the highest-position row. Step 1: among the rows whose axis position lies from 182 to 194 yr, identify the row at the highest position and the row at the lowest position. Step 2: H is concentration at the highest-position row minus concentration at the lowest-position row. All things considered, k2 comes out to -0.82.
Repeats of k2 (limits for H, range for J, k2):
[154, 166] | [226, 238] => -0.03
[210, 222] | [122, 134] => -0.69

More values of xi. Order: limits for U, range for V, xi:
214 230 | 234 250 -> -2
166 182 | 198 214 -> 1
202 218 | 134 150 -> -1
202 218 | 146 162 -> -1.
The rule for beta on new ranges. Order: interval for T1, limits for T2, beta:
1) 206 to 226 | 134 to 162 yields 6.9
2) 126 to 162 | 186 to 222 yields 6.9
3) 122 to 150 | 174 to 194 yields 6.5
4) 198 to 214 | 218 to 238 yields 6.9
